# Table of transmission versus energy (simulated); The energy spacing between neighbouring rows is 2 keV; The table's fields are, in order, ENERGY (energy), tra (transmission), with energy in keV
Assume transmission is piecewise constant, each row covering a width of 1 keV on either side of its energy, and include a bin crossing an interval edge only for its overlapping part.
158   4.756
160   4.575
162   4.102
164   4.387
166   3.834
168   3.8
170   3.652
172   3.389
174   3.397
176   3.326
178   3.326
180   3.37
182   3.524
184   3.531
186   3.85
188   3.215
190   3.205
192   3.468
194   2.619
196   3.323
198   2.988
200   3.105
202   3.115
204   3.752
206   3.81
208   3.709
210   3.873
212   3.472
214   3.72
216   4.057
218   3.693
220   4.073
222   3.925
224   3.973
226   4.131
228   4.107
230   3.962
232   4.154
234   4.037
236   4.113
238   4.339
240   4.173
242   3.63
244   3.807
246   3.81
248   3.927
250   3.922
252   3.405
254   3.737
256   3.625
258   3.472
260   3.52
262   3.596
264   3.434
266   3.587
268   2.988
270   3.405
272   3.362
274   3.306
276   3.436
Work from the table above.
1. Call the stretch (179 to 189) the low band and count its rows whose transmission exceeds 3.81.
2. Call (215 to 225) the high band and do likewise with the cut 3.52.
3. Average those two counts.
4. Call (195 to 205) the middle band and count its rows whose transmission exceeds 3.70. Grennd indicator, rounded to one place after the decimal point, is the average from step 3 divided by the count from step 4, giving 3.0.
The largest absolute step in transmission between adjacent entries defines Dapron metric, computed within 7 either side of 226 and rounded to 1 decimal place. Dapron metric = 0.2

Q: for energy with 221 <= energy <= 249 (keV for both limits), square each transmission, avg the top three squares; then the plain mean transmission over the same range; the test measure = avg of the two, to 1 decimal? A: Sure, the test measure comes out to 10.9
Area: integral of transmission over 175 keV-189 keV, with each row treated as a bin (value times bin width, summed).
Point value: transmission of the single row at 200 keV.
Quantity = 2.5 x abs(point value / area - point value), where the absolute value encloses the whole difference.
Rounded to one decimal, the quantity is 7.6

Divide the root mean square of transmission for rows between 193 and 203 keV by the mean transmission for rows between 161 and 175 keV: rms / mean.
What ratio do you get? 0.80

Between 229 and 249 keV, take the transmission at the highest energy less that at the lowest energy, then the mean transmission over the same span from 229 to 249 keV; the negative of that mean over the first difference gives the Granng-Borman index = 114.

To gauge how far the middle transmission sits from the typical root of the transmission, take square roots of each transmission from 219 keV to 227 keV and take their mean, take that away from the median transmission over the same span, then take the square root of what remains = 1.42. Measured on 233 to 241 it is 1.45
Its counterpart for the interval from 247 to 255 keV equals 1.38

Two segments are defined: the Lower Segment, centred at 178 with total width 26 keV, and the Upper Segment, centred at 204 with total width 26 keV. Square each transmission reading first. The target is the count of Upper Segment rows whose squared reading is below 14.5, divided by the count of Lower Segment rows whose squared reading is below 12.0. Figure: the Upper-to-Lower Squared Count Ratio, 1.4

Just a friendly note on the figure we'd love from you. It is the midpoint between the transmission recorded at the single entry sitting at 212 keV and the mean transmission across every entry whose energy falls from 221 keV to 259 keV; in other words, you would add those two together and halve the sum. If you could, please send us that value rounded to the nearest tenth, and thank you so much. 3.7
